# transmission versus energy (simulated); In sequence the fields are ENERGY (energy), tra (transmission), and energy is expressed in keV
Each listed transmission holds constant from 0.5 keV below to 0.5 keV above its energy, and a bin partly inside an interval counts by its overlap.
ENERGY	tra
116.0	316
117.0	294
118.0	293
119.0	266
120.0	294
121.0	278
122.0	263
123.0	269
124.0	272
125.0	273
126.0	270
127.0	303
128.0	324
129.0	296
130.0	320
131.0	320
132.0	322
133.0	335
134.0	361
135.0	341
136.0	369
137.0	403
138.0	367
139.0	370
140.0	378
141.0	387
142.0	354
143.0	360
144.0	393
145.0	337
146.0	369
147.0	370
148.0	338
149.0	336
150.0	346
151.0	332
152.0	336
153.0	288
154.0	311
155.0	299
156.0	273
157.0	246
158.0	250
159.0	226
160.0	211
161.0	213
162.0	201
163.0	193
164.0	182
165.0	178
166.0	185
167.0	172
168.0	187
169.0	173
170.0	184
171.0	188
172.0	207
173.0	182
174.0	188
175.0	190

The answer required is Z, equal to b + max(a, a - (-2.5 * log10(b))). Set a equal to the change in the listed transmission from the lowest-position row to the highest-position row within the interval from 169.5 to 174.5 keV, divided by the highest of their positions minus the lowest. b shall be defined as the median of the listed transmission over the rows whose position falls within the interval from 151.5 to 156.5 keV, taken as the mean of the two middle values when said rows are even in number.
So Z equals 306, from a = 1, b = 299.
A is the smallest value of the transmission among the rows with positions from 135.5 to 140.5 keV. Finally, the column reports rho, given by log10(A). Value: 2.56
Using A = 367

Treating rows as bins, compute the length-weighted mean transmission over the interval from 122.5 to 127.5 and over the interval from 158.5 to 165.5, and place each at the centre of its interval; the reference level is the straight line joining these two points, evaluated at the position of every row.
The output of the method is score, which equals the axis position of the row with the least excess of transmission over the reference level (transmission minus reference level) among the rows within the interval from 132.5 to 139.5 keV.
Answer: 133.0 keV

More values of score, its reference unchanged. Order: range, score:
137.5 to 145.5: 145.0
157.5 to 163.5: 163.0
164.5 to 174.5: 167.0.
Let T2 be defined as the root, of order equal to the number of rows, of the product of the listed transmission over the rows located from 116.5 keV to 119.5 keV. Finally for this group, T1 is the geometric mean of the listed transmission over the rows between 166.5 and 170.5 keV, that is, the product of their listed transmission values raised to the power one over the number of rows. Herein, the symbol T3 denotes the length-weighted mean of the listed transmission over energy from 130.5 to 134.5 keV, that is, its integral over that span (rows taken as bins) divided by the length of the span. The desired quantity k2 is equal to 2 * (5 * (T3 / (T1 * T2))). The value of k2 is 0.07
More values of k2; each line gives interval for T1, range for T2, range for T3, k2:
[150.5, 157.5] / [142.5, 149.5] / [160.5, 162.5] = 0.02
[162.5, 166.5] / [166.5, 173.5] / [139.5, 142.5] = 0.11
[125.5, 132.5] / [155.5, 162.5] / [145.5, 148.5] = 0.05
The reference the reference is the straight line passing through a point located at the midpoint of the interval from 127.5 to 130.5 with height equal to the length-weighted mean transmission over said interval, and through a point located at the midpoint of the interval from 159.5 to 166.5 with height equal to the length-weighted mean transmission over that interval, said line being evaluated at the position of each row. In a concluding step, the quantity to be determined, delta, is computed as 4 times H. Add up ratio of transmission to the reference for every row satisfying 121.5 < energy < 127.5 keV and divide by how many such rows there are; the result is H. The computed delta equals 3.3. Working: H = 0.84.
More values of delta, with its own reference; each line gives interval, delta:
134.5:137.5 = 5.1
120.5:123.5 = 3.2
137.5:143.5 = 5.4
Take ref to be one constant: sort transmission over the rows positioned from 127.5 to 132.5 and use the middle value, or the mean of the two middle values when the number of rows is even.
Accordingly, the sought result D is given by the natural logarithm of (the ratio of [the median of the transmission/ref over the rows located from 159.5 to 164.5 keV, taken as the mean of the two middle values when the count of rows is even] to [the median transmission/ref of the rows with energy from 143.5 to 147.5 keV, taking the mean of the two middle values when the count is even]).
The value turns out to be -0.61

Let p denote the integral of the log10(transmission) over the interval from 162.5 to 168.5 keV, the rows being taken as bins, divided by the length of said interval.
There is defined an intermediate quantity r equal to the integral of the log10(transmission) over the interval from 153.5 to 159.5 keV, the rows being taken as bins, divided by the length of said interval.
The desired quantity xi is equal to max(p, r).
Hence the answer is 2.42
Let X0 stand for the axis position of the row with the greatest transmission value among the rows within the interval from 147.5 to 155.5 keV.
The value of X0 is 150.0 keV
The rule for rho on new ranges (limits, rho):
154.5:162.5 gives 2.30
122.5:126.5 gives 2.43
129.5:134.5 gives 2.51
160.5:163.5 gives 2.29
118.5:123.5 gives 2.42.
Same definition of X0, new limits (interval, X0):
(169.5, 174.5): 172.0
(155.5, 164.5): 156.0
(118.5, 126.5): 120.0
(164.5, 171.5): 171.0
